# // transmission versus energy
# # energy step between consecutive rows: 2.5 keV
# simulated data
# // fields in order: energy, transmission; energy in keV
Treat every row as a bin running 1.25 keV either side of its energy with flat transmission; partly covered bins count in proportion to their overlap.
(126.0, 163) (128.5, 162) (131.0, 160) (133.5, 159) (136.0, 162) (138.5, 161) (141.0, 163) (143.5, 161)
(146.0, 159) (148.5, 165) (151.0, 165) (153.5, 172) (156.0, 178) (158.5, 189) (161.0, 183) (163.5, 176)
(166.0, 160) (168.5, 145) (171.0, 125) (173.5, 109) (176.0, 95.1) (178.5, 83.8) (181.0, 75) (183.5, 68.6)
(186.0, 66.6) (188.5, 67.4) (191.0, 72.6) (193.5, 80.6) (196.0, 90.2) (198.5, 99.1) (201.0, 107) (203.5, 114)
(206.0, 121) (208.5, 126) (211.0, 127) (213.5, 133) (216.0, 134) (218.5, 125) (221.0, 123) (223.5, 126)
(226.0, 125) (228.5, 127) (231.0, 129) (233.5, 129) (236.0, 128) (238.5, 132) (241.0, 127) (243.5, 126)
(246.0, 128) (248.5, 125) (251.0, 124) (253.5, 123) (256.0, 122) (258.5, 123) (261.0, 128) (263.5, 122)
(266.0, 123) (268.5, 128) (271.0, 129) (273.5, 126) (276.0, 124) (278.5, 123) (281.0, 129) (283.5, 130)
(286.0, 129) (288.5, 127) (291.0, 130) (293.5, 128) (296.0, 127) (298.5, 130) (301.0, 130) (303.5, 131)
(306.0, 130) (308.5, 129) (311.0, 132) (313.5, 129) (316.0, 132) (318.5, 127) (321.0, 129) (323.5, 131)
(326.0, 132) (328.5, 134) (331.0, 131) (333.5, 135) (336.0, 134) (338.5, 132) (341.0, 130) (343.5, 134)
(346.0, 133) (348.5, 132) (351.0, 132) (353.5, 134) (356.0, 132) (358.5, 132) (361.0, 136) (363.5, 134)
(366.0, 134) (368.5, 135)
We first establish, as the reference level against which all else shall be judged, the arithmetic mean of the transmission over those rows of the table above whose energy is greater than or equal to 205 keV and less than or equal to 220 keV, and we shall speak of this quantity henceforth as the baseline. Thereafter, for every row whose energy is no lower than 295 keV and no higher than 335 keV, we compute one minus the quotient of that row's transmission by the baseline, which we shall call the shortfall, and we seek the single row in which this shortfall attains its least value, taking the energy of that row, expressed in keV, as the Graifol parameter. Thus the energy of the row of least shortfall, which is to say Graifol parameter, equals 333.5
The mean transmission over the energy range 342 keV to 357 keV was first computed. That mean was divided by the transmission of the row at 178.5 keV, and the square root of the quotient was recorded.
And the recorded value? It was 1.26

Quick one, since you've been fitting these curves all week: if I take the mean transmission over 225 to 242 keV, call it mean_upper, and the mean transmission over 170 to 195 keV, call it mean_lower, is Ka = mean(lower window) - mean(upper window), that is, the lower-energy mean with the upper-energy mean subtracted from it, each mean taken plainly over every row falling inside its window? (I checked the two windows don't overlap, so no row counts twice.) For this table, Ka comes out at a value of -44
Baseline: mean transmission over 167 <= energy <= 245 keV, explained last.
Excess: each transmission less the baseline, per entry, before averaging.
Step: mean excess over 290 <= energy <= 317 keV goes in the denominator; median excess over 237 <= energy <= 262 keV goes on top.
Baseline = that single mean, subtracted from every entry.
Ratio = 0.8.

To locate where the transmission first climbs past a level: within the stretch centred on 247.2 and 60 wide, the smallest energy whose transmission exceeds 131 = 238.5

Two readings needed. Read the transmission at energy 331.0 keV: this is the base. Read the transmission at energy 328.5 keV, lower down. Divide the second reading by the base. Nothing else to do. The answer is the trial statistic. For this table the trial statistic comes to 1.02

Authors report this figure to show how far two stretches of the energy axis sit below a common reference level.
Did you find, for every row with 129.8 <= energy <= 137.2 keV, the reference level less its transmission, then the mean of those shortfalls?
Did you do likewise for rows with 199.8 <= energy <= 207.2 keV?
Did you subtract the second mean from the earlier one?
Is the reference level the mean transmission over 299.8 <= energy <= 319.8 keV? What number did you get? -46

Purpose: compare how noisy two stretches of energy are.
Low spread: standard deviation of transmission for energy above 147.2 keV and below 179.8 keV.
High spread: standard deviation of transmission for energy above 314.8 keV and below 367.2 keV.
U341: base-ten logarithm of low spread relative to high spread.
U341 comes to 1.2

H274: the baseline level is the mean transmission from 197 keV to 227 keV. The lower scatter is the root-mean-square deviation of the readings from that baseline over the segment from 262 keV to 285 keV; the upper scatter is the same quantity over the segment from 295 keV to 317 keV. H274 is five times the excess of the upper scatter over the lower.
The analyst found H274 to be 16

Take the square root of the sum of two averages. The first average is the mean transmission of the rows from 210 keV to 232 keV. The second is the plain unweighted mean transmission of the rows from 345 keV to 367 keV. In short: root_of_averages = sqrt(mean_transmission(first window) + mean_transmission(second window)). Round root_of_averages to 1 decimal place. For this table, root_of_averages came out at 16.2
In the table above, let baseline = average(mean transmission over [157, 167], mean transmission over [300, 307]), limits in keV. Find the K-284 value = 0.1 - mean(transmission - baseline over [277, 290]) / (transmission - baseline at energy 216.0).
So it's -1.2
